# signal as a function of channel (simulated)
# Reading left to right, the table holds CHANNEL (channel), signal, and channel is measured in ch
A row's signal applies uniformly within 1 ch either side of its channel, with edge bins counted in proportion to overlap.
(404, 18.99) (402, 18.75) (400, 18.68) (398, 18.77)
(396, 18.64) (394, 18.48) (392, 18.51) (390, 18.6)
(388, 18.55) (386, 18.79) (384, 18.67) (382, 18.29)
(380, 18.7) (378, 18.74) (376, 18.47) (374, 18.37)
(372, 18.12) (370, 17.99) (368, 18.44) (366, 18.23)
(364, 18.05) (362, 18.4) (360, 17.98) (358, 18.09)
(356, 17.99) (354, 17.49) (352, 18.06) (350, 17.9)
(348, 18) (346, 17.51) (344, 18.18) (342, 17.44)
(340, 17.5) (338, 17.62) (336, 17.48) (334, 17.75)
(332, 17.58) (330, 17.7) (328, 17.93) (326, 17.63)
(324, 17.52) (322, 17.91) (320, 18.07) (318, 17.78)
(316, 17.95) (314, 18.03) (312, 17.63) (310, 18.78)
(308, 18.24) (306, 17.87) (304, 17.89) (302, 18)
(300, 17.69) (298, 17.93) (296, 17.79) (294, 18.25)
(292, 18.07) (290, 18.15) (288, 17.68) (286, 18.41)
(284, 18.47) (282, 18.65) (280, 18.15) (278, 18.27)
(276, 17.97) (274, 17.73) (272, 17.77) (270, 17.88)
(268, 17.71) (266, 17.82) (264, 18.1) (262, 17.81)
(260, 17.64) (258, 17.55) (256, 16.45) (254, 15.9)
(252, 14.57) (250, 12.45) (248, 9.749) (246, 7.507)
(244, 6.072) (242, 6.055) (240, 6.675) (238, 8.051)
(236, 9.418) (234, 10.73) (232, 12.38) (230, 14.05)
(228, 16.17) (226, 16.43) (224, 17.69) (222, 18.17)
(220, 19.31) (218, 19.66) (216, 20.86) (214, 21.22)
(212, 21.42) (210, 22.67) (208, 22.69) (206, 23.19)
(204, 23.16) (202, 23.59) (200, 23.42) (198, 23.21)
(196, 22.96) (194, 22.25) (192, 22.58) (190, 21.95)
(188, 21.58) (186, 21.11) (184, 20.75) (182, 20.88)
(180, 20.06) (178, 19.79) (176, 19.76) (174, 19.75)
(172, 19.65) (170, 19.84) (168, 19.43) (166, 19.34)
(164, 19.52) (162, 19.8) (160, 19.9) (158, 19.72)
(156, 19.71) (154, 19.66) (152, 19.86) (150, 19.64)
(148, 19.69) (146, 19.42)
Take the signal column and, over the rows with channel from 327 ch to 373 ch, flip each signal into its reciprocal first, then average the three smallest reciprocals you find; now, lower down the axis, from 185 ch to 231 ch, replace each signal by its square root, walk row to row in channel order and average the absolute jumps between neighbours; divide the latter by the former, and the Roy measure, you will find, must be 1.21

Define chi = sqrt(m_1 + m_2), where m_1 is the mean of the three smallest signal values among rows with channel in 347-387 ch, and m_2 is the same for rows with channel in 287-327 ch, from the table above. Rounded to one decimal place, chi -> 5.9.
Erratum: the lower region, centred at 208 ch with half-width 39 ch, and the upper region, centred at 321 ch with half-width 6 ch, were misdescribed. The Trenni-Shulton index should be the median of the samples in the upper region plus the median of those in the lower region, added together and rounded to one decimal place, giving 37.7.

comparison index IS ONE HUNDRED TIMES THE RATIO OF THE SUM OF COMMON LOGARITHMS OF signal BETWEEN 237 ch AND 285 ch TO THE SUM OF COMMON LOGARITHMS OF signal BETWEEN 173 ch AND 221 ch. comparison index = 86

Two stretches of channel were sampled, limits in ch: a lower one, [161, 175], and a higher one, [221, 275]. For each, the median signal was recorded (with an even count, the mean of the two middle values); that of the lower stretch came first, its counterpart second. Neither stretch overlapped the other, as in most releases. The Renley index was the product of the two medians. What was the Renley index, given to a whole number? 318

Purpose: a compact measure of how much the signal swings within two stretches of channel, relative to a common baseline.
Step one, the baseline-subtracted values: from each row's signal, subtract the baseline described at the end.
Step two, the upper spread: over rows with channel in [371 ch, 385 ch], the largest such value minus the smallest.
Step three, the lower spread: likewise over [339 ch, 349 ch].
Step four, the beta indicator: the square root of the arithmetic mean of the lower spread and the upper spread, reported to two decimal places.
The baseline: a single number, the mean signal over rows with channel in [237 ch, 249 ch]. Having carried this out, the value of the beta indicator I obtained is 0.82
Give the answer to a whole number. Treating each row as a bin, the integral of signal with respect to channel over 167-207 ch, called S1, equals 858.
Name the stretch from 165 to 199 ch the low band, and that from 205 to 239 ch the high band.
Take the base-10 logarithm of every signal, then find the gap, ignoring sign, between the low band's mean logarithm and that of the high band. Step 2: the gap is 0.10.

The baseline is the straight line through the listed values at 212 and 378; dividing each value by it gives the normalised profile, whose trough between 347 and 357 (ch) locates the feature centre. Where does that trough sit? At 354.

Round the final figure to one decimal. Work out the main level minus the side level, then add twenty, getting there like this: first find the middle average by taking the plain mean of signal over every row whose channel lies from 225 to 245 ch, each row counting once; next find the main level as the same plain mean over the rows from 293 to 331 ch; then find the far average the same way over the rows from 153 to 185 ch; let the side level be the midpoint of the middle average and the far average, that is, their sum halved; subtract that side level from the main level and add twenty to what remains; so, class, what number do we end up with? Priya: 22.7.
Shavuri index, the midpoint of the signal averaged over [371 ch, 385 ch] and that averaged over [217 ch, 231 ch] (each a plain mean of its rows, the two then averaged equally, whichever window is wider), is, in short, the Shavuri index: 17.9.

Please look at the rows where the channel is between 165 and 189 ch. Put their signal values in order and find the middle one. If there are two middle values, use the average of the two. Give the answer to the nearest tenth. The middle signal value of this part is 19.8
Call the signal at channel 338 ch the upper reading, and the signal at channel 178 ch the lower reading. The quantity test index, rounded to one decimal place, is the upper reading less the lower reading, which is -2.2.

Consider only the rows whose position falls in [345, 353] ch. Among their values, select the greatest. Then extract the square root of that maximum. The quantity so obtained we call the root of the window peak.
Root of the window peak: 4.2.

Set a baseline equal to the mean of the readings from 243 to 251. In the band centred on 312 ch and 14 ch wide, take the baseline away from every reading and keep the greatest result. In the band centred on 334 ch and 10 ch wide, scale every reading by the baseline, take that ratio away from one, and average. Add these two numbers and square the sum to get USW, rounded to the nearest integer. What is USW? 79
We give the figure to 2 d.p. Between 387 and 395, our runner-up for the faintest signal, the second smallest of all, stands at 18.51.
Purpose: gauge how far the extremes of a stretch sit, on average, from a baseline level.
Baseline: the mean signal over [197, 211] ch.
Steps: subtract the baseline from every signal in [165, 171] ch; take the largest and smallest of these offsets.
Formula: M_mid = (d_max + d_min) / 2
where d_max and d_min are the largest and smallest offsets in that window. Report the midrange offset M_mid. -3.5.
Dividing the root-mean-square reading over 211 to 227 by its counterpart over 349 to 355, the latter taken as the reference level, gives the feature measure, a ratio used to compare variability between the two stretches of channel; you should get 1.09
